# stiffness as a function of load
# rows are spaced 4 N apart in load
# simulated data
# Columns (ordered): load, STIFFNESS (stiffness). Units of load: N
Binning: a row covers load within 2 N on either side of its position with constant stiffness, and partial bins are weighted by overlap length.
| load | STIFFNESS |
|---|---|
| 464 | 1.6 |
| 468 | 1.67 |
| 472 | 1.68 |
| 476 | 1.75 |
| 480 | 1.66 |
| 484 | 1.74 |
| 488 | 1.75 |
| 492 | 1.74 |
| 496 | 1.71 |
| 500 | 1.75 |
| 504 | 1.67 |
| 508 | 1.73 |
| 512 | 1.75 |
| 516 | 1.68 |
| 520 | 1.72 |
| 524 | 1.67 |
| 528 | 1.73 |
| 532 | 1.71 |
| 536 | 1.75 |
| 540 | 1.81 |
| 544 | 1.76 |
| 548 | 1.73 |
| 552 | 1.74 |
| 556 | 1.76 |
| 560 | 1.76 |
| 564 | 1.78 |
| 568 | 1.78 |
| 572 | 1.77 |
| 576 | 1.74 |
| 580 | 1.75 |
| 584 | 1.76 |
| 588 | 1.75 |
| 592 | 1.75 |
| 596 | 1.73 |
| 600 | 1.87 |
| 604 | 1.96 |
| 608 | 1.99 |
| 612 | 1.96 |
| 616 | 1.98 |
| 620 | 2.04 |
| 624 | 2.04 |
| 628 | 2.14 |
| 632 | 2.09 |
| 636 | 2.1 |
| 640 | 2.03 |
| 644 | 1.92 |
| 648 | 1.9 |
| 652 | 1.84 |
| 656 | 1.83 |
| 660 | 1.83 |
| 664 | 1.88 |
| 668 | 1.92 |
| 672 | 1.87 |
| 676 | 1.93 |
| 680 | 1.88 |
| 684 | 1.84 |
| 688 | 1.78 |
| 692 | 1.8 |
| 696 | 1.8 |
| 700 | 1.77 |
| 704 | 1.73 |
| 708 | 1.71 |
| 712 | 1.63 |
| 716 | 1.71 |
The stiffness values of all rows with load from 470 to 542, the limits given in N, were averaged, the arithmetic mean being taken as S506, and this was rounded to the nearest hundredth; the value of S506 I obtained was 1.72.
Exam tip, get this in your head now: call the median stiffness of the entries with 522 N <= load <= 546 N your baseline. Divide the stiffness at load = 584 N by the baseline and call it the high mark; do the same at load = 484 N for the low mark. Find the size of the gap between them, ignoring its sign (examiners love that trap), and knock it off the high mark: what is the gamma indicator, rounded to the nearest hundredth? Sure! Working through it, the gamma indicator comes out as 1.00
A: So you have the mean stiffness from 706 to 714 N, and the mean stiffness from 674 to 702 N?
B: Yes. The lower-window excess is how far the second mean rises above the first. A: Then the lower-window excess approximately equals 0.159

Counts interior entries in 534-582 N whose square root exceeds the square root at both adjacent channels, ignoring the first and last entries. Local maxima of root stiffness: 1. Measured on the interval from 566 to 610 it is 1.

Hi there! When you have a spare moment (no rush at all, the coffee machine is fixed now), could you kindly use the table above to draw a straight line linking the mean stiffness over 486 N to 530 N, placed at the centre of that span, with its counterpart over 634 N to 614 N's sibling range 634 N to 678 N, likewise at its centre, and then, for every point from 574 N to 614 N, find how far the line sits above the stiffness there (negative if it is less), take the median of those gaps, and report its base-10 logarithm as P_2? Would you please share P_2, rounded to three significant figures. -1.22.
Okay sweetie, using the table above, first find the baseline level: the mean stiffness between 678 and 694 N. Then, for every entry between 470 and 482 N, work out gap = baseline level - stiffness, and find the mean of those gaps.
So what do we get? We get 0.13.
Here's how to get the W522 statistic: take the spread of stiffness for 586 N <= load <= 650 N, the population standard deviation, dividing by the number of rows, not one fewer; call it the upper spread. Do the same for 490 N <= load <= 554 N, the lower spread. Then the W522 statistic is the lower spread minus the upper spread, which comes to -0.088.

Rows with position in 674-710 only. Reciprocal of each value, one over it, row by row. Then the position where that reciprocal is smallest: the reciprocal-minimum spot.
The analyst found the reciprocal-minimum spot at 676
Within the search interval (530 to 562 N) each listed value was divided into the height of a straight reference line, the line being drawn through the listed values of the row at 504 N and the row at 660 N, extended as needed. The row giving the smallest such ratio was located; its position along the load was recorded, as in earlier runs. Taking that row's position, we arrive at 540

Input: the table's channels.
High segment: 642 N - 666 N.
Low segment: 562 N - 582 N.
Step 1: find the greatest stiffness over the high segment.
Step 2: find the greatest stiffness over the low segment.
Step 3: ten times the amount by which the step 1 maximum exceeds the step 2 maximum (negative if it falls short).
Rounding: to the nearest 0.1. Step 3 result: 1.4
